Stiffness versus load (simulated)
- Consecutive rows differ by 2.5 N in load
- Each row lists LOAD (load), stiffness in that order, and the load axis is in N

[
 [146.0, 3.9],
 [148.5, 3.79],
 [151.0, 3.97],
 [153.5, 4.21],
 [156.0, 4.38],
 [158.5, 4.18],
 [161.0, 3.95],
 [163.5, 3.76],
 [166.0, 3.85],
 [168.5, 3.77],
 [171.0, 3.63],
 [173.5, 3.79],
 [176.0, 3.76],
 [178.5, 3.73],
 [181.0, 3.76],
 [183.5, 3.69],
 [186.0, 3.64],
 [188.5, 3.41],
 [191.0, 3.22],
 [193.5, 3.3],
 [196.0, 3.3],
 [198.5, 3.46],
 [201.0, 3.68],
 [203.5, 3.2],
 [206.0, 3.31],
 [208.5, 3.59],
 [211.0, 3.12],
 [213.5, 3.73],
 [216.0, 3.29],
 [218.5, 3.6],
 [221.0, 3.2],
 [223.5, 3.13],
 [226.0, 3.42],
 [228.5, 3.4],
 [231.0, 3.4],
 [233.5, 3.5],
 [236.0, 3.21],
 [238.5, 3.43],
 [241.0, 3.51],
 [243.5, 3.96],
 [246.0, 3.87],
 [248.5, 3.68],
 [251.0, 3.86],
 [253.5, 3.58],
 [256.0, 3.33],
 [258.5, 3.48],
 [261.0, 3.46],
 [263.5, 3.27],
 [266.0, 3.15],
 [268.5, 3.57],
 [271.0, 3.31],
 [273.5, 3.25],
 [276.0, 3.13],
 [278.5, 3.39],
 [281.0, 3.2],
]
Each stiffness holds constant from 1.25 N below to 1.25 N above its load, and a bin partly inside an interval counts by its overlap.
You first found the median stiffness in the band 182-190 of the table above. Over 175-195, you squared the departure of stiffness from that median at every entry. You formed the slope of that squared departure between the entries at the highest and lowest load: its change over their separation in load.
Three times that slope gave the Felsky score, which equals 0.017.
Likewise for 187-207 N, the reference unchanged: 0.010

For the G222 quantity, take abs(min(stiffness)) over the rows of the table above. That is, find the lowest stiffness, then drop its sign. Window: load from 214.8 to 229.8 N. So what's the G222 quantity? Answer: 3.13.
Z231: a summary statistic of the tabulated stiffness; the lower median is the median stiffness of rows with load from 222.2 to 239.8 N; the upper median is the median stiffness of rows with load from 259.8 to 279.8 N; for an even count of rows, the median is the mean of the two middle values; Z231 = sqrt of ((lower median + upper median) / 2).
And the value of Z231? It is 1.83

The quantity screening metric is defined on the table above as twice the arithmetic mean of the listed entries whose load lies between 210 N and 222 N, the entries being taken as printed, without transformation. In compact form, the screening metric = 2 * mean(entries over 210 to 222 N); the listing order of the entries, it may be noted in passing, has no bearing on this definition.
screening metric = 6.8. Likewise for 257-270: 6.8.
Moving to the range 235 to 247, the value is 7.2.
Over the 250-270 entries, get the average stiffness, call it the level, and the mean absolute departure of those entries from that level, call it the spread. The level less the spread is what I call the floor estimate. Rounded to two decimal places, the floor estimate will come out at 3.30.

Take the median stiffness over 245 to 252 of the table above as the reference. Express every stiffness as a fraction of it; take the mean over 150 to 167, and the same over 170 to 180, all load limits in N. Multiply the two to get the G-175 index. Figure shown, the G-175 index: 1.01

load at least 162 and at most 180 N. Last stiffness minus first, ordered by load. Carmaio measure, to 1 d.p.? 0.0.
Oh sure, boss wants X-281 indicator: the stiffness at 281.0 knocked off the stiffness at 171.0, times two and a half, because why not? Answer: 1.1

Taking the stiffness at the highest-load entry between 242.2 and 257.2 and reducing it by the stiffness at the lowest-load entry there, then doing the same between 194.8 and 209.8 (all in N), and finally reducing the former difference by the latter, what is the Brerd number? -0.9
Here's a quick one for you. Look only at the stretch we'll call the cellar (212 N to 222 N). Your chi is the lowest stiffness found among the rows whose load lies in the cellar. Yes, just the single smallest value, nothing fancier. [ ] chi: 3.2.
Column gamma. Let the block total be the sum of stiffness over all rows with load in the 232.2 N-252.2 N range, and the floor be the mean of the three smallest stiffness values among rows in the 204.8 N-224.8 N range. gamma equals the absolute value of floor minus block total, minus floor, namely 22.7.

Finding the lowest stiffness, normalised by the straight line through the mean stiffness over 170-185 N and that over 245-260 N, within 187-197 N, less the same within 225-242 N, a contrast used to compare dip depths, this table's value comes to -0.01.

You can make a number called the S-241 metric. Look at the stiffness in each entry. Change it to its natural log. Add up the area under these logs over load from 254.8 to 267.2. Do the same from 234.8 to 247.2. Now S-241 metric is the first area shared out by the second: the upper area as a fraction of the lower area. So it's 0.94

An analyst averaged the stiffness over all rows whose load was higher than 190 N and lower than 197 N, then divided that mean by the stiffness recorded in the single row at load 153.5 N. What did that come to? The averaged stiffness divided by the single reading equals 0.78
